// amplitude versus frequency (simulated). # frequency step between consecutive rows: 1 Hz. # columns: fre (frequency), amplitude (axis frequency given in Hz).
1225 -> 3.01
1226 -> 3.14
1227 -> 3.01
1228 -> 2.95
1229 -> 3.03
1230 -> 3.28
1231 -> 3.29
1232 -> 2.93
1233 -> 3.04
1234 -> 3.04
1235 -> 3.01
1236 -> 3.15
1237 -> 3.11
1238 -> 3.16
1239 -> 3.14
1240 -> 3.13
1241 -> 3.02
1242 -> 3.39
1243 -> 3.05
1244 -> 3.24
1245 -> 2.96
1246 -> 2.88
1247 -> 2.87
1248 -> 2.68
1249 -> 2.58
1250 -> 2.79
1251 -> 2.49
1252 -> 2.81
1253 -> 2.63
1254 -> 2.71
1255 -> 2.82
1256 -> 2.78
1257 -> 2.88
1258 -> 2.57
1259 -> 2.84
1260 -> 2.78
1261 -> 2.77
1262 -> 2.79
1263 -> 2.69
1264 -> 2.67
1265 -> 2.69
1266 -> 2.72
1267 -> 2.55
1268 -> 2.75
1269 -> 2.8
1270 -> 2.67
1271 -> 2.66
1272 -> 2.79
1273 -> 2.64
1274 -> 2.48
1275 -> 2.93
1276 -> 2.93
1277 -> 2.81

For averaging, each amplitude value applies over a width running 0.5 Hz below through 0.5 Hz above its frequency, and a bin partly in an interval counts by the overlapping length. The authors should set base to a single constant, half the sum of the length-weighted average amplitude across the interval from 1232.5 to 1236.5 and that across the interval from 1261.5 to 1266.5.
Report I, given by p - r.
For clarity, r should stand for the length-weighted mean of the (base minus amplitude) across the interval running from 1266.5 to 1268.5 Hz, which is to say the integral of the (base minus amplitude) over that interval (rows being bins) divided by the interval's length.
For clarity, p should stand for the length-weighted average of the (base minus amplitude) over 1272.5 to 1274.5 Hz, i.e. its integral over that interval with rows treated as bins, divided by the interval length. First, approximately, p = 0.3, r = 0.2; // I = 0.09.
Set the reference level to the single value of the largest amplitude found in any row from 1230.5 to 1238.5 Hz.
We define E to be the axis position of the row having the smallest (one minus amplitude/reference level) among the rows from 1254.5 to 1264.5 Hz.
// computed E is 1257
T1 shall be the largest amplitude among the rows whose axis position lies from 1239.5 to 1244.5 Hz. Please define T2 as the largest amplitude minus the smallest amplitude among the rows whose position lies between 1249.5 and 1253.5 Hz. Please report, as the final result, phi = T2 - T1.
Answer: -3.07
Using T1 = 3.39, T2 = 0.320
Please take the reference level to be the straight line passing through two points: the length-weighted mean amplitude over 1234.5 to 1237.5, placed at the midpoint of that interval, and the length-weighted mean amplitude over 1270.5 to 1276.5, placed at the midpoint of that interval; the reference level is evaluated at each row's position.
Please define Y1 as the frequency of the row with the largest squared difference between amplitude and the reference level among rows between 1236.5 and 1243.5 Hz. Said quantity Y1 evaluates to 1242 Hz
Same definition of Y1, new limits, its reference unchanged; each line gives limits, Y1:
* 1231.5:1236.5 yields 1232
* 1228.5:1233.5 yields 1232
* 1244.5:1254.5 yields 1251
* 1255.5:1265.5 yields 1258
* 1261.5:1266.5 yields 1264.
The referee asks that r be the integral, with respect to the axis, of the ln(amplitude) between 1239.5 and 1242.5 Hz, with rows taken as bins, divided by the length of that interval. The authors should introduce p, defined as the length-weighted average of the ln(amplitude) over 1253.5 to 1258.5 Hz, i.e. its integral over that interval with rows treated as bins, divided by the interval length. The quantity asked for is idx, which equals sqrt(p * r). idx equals 1.08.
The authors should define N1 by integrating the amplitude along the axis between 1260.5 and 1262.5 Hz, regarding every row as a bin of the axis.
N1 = 5.56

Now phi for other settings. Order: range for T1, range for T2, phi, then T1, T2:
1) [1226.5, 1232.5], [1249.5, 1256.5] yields -2.96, 3.29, 0.330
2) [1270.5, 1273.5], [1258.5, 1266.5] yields -2.62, 2.79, 0.170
